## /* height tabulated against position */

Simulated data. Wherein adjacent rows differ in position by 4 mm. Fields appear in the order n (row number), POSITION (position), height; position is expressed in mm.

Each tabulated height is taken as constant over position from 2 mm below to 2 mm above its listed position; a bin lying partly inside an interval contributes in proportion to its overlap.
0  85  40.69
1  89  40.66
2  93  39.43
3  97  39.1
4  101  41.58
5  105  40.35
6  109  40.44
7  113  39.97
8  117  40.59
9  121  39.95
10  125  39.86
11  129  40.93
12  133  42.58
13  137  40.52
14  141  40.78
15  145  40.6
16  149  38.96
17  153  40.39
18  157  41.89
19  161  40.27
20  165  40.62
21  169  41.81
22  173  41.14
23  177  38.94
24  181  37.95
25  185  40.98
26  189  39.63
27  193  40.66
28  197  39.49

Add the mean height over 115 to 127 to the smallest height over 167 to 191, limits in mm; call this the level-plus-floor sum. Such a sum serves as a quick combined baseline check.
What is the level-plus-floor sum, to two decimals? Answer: 78.08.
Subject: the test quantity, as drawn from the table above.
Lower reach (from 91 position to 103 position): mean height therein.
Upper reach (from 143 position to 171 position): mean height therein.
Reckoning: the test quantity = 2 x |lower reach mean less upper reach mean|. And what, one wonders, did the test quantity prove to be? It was 1.2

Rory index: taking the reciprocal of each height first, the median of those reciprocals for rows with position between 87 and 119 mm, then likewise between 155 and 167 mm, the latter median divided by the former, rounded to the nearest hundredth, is 0.99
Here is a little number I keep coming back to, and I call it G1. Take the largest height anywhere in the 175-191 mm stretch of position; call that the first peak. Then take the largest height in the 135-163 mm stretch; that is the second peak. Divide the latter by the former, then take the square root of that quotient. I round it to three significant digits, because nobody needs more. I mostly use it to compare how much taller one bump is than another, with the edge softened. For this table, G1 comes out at 1.01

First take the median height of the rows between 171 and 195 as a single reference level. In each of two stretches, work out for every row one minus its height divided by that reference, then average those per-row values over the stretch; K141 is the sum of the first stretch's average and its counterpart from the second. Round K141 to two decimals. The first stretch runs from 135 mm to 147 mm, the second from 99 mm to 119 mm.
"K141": -0.02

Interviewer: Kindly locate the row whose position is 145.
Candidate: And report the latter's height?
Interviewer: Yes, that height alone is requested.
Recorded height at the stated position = 40.6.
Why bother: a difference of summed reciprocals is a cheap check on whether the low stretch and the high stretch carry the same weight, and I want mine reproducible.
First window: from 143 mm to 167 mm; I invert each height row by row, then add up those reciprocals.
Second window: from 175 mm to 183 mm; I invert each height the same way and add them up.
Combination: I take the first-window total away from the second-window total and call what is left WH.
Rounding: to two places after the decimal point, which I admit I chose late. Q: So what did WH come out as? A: -0.10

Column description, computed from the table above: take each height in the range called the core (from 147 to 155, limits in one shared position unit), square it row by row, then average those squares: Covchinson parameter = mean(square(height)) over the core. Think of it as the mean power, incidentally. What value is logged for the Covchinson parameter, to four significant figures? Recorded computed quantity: 1575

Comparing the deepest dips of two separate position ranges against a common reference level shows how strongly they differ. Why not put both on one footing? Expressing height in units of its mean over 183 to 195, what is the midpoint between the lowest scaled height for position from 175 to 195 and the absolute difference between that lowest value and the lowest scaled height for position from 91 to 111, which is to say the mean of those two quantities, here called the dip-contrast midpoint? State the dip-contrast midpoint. 0.484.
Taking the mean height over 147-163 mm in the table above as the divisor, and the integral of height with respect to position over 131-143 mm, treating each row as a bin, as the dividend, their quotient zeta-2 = 12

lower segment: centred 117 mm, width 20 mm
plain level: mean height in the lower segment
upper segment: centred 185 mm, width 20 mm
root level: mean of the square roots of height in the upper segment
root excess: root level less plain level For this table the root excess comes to -33.9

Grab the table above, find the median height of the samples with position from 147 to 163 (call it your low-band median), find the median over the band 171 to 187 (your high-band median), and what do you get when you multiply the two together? 1612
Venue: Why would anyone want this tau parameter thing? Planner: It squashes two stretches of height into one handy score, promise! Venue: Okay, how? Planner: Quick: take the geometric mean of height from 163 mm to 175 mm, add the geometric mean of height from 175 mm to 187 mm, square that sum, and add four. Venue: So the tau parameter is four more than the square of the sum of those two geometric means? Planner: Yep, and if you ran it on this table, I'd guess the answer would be 6477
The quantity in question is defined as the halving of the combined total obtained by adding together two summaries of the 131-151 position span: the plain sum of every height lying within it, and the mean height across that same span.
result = 122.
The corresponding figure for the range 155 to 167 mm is 82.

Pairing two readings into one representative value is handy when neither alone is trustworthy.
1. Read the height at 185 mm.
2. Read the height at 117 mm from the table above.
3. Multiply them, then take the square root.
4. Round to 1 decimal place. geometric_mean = 40.8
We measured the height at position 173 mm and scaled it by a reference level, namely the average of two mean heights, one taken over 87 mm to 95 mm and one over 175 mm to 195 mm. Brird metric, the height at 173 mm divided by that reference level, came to 1.03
